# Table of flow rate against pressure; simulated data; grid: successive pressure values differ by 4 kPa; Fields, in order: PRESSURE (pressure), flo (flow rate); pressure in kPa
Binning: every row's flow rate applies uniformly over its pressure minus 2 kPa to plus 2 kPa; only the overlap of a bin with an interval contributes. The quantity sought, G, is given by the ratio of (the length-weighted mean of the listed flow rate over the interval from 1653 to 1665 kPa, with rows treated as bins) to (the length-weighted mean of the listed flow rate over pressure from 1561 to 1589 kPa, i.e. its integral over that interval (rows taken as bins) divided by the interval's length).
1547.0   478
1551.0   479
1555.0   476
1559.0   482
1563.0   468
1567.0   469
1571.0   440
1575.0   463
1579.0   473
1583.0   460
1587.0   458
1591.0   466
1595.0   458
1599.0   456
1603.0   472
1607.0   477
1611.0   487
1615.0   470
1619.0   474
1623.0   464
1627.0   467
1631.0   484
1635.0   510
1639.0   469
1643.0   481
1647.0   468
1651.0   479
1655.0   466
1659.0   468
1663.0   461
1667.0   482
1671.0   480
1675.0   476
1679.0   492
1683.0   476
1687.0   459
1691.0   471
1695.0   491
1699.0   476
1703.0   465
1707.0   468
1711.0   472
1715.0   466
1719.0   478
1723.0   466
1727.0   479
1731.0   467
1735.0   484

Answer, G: 1.01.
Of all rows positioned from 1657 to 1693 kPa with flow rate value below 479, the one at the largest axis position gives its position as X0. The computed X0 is 1691.0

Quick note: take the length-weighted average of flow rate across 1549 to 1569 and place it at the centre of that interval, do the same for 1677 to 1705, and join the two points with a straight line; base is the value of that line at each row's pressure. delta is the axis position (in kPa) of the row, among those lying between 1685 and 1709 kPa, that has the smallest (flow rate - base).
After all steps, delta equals 1687.0 kPa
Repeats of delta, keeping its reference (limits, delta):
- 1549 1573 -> 1571.0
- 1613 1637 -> 1623.0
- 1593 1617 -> 1599.0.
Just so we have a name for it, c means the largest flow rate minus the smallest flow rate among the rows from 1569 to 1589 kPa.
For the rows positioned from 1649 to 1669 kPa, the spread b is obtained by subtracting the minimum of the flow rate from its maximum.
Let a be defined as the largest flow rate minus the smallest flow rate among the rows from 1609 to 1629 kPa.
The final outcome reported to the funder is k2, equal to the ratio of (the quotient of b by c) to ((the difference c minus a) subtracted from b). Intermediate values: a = 23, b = 21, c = 33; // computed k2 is 0.06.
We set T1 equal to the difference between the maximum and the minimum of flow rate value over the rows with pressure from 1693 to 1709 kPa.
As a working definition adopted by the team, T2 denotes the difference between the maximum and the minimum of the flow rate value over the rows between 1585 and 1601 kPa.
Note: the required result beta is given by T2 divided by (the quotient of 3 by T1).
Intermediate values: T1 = 26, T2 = 10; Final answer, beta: 87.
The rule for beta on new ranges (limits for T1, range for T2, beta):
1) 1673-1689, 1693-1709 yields 286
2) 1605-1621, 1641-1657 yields 85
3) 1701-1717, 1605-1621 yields 40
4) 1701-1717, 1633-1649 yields 98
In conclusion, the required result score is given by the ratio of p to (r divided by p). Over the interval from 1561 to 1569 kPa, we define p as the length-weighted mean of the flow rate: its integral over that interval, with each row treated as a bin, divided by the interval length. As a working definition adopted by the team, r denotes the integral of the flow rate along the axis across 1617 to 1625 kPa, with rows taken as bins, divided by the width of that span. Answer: 468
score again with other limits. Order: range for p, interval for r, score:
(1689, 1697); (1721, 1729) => 490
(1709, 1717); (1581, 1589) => 479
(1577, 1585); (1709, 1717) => 464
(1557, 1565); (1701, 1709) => 484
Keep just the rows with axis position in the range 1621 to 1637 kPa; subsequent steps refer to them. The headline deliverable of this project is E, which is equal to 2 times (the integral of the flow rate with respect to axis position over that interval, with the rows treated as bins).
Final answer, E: 15400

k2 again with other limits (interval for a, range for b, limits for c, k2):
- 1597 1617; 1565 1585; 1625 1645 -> 0.04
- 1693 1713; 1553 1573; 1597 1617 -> 0.04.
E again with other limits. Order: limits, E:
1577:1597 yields 18520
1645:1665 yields 18736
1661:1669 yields 7544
